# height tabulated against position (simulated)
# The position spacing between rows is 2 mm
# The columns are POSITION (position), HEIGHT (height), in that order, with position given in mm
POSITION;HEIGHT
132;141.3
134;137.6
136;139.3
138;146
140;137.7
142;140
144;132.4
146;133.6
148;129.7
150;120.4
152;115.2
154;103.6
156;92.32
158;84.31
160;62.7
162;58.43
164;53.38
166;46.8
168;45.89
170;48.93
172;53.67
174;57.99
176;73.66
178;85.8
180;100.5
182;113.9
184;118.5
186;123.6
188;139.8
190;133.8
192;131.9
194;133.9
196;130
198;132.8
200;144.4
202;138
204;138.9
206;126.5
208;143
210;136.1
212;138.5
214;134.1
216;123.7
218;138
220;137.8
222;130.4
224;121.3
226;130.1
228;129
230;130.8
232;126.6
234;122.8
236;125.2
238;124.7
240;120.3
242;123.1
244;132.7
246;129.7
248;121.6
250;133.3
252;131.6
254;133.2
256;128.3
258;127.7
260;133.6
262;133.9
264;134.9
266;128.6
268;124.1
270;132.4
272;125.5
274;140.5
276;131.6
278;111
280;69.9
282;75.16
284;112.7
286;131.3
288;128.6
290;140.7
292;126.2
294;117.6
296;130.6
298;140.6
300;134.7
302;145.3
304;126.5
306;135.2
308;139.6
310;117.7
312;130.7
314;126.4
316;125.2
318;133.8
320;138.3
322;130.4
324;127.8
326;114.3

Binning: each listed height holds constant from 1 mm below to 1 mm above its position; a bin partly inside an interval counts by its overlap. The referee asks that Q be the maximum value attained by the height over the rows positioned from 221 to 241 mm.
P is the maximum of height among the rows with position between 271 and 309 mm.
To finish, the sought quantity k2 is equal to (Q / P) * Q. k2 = 118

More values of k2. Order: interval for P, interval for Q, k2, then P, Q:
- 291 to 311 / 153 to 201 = 144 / 145.3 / 144.4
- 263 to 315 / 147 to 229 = 144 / 145.3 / 144.4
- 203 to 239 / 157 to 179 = 51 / 143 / 85.8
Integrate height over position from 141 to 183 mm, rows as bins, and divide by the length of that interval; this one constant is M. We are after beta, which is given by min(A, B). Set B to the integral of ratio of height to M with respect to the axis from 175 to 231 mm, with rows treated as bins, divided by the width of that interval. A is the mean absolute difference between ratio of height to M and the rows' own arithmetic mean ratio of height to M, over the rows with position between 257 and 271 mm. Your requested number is 0.04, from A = 0.038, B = 1.44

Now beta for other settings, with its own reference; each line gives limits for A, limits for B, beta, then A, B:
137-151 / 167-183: 0.07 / 0.068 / 0.82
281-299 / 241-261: 0.16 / 0.157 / 1.47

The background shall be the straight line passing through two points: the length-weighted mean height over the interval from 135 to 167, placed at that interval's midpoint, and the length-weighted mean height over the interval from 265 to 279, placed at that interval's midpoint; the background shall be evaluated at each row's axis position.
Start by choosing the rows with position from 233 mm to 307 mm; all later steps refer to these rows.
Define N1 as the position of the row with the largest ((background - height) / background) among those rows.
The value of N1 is 280 mm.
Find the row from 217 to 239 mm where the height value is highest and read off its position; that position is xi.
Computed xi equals 218 mm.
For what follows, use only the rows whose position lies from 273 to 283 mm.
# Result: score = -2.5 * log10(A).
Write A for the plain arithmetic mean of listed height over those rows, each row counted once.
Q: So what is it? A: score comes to -5.06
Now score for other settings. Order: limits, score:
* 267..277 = -5.29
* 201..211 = -5.34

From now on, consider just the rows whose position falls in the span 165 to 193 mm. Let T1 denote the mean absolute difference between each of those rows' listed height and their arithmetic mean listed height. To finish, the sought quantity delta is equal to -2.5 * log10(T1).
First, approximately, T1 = 32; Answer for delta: -3.8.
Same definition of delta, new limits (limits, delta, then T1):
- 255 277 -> -1.4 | 4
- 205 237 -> -1.8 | 5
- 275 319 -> -2.8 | 13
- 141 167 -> -3.7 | 29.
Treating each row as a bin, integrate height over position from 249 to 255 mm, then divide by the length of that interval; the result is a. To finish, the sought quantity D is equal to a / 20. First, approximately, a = 133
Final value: 6.6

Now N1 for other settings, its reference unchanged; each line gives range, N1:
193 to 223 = 216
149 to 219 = 168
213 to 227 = 224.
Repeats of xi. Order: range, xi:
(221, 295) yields 290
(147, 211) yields 200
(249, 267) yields 264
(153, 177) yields 154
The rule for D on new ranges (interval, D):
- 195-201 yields 6.8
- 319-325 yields 6.6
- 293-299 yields 6.5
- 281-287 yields 5.3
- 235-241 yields 6.2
